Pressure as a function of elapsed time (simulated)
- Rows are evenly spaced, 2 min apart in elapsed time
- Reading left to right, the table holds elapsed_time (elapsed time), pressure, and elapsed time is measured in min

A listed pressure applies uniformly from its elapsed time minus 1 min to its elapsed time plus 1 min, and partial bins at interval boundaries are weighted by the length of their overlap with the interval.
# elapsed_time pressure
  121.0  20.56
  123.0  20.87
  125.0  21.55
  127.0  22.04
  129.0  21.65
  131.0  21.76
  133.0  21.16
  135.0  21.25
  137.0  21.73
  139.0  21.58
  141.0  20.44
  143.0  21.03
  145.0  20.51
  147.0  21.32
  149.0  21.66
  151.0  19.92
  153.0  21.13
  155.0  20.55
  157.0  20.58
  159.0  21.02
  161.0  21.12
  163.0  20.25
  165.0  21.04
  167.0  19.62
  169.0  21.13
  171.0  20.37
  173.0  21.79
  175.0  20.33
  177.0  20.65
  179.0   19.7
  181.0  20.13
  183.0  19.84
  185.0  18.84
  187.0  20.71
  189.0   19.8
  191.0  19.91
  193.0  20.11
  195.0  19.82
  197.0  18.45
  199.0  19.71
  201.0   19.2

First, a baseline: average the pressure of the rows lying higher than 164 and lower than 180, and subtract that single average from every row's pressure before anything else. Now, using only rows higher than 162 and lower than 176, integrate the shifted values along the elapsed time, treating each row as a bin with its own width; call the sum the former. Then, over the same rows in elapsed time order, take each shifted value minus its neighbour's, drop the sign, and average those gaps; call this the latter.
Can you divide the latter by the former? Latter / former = 1.28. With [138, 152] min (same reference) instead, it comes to 0.18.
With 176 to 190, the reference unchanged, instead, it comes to -0.10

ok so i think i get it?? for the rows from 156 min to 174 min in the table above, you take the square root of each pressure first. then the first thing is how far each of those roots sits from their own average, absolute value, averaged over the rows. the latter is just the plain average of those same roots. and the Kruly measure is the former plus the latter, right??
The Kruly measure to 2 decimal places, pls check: 4.61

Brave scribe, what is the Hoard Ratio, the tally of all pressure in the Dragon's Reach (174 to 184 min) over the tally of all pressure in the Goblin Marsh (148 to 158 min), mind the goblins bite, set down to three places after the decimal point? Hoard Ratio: 0.969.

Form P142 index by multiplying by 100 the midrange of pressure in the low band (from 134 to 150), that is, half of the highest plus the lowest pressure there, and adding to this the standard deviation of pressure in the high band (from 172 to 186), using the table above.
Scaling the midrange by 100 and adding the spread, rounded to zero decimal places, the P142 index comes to 2109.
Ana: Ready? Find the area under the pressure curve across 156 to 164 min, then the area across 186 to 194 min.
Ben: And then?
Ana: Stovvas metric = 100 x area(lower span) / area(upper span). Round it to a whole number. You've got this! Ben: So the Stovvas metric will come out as 103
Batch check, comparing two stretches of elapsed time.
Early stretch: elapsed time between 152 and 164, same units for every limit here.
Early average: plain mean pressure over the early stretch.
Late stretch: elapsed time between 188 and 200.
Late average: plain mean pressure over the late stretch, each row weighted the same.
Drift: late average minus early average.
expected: -1.1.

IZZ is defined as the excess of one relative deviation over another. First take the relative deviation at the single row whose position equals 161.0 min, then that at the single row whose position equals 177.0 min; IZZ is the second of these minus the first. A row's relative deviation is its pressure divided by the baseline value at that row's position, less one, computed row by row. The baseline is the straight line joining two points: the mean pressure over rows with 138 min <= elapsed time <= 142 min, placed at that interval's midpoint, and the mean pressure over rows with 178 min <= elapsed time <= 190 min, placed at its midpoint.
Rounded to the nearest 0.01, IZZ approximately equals 0.00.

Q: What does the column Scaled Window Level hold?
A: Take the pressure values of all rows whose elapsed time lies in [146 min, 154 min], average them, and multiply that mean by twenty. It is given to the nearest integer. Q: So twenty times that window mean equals 420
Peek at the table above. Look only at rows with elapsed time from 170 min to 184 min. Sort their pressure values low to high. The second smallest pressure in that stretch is 19.84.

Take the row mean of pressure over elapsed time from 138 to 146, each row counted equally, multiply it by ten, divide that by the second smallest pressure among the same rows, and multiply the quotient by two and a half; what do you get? 25.5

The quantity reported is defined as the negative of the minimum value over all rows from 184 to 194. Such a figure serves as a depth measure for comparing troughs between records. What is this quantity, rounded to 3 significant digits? -18.8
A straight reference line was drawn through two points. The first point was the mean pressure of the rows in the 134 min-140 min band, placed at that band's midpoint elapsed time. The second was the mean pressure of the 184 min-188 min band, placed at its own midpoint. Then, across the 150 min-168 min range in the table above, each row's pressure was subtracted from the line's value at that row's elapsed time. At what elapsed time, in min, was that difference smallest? 165.0 min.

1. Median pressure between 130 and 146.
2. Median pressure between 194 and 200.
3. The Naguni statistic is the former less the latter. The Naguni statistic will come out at 1.5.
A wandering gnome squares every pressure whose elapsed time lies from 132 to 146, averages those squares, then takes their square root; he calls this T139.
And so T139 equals 21.1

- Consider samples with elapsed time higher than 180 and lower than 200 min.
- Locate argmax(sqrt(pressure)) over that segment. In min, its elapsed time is 187.0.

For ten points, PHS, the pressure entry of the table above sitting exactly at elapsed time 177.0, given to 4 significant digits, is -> 20.65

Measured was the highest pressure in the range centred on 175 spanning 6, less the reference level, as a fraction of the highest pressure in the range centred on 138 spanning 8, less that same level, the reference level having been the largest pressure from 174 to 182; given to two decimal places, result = 1.06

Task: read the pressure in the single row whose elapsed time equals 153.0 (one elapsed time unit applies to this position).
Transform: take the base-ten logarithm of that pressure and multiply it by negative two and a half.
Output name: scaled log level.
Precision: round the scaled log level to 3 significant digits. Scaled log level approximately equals -3.31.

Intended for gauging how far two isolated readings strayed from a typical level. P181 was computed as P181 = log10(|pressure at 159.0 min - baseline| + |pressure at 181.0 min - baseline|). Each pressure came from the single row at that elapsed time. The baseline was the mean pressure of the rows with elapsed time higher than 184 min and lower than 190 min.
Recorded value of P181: 0.20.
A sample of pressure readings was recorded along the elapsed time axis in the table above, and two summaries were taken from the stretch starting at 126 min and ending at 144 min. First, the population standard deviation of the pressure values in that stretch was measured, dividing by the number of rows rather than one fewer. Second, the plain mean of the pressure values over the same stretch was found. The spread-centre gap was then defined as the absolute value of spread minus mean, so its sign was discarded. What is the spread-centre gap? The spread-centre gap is 20.9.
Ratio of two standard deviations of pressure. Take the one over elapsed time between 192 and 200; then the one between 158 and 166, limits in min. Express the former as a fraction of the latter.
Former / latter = 1.8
